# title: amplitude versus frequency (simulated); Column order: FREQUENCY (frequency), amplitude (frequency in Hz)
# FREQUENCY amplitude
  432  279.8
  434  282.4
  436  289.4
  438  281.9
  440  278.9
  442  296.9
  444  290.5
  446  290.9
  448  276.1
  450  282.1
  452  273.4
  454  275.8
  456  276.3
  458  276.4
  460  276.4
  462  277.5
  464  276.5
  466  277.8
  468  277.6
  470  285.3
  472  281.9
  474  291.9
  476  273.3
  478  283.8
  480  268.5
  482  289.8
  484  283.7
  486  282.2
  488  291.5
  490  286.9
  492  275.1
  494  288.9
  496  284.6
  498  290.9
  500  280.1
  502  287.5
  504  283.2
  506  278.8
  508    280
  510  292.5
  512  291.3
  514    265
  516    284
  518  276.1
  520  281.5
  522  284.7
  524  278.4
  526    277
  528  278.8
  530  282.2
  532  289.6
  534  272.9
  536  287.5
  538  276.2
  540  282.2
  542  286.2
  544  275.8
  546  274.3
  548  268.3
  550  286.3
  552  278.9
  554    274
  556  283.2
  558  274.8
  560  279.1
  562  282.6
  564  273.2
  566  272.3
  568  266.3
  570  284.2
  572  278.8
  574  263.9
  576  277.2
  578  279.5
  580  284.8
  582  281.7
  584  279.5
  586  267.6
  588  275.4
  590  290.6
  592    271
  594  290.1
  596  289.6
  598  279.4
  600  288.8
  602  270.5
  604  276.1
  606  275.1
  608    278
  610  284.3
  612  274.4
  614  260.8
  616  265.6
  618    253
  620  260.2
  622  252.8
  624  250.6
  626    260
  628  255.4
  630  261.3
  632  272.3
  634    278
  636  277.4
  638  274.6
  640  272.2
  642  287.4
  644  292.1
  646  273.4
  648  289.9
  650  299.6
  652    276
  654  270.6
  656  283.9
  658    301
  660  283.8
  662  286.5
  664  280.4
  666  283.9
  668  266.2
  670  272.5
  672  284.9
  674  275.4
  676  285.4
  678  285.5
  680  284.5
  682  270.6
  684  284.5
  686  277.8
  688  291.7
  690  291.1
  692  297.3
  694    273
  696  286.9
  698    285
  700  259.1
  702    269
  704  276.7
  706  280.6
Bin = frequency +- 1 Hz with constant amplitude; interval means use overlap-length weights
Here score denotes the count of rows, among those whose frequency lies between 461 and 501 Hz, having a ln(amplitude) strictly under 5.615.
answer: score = 2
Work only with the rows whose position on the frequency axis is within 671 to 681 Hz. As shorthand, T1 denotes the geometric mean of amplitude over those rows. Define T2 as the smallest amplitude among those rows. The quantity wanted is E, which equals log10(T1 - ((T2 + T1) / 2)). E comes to 0.59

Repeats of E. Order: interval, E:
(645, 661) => 0.84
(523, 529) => -0.27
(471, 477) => 0.65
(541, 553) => 0.70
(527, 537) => 0.66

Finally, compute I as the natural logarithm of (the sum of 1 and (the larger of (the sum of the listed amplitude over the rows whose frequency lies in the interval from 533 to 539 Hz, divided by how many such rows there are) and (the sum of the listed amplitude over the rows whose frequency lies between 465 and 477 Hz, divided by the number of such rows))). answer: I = 5.64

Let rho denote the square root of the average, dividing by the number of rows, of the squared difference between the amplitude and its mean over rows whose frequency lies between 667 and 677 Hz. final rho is 7.4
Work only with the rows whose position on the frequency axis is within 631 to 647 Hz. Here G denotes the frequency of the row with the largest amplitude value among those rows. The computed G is 644 Hz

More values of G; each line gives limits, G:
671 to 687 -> 678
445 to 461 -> 446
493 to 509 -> 498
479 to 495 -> 488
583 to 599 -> 590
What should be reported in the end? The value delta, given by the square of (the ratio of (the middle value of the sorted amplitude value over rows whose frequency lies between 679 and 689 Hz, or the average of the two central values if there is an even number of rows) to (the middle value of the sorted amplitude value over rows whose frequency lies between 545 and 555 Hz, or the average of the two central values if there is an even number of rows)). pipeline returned 1.08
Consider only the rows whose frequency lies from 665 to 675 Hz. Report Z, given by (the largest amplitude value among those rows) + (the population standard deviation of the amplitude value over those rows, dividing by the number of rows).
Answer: 292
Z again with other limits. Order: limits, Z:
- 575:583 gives 288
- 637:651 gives 310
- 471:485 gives 300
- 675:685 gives 291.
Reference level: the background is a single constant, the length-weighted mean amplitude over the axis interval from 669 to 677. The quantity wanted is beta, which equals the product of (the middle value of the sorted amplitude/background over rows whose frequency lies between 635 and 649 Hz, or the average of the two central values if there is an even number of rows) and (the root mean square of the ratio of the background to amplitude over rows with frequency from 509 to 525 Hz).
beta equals 0.99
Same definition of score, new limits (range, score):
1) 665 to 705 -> 6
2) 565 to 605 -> 6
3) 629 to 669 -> 6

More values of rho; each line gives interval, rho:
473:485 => 8.4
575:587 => 5.4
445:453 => 6.7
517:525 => 3.2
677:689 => 6.6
